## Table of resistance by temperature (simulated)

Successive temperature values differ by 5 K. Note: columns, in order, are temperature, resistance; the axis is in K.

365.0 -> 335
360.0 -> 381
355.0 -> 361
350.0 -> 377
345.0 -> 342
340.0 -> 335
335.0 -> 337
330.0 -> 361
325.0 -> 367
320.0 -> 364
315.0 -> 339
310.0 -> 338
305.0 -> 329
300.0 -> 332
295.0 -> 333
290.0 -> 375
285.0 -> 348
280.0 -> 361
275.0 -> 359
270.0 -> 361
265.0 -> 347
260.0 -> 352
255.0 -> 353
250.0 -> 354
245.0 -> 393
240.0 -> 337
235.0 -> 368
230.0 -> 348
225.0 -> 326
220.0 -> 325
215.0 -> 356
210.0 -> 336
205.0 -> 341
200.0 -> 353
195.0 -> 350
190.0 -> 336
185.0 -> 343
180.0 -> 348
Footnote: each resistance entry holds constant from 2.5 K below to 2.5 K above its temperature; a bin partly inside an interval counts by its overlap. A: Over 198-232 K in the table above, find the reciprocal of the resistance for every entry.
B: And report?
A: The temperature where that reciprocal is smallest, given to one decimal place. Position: 215.0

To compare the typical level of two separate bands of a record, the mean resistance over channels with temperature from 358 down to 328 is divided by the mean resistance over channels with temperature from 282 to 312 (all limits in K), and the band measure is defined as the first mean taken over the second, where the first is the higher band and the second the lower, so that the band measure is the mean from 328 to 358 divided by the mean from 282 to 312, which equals 1.03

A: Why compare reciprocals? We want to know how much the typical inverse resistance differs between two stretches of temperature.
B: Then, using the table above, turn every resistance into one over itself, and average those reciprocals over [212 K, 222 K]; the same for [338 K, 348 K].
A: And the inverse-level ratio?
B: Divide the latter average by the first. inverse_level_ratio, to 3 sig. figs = 1.00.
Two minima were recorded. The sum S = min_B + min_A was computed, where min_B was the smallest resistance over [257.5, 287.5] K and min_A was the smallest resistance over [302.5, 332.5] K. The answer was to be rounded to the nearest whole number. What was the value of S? 676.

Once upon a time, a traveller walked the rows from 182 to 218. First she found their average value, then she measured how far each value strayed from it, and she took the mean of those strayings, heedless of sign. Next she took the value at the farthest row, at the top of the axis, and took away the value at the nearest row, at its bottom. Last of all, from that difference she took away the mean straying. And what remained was 6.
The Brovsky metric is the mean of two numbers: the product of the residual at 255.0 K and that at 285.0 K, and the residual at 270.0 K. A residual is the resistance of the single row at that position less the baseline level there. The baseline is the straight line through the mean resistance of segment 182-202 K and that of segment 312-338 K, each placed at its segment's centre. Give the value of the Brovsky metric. 0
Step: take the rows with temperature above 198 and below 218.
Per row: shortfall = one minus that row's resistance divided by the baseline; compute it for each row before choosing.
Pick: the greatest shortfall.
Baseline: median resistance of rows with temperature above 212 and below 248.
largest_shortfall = 0.034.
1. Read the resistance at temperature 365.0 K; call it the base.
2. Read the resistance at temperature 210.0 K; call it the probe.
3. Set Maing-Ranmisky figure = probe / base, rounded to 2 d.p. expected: 1.00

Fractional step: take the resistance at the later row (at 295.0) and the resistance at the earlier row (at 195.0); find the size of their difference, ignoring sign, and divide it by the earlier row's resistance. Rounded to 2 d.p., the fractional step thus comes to 0.05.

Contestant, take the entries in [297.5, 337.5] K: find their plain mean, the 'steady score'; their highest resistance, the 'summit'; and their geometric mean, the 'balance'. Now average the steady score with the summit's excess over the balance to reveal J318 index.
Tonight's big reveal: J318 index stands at 184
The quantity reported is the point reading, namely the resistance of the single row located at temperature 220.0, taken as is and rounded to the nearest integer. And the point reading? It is 325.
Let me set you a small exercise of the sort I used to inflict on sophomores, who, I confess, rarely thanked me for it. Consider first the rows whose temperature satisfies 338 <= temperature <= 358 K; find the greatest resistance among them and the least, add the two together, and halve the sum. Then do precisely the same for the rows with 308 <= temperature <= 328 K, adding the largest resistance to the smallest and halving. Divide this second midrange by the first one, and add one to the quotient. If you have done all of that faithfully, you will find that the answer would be 1.99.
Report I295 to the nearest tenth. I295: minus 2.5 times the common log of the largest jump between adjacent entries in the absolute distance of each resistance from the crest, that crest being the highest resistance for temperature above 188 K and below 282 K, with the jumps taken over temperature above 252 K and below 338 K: -4.1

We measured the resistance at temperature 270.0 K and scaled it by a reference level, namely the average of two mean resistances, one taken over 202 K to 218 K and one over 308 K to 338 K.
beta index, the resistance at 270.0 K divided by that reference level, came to 1.04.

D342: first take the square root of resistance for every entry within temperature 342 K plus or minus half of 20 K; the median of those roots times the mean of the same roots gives 343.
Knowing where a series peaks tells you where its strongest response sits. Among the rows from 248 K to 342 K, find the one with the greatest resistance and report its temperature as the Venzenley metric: 290.0 K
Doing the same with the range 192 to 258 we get 245.0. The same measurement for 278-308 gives 290.0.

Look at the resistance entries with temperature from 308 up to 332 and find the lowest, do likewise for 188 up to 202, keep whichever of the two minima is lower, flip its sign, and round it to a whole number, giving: -336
